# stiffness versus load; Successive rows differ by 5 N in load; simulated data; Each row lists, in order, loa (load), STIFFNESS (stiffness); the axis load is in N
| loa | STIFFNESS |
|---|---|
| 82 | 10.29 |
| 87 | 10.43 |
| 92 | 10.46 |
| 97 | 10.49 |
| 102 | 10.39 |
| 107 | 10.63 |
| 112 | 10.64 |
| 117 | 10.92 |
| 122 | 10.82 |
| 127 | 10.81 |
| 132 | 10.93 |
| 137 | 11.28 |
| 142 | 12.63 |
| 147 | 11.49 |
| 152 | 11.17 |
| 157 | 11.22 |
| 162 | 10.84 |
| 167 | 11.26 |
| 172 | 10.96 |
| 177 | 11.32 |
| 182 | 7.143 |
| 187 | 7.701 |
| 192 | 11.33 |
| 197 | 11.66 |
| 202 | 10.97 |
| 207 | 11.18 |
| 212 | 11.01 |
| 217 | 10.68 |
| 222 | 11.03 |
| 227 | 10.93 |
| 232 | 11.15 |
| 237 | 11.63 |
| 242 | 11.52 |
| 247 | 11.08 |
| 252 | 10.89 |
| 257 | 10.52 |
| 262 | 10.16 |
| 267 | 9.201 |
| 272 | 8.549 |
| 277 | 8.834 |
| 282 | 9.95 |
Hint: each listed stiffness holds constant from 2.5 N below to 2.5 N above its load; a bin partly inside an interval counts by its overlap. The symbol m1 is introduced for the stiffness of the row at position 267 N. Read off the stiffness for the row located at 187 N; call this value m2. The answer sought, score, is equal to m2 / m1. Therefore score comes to 0.84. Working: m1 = 9.201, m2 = 7.701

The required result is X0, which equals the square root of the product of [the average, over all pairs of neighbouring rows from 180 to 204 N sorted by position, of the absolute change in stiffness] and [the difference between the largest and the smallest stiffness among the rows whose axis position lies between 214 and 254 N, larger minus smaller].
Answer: 1.1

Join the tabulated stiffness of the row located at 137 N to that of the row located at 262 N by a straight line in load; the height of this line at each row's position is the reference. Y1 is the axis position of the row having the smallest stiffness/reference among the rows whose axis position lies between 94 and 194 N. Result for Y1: 182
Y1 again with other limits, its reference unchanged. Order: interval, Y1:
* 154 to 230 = 182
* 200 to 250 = 217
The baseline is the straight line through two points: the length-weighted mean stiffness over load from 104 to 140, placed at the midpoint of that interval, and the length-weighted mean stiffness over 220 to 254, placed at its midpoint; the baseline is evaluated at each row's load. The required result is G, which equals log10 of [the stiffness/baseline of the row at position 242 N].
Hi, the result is 0.012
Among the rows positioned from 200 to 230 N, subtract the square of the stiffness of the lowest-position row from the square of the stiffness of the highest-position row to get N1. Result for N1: -1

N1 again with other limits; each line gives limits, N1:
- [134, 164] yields -10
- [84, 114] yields 4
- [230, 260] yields -14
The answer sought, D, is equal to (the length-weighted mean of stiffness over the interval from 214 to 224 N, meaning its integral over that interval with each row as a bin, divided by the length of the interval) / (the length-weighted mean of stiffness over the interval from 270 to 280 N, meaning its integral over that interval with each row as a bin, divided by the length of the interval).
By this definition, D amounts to 1.24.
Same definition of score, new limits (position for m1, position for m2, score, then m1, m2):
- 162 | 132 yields 1.01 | 10.84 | 10.93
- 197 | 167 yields 0.97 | 11.66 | 11.26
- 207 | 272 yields 0.76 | 11.18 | 8.549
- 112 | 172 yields 1.03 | 10.64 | 10.96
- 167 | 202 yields 0.97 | 11.26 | 10.97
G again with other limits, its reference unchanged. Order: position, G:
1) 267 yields -0.088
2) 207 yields 0.003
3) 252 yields -0.013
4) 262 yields -0.044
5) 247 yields -0.005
